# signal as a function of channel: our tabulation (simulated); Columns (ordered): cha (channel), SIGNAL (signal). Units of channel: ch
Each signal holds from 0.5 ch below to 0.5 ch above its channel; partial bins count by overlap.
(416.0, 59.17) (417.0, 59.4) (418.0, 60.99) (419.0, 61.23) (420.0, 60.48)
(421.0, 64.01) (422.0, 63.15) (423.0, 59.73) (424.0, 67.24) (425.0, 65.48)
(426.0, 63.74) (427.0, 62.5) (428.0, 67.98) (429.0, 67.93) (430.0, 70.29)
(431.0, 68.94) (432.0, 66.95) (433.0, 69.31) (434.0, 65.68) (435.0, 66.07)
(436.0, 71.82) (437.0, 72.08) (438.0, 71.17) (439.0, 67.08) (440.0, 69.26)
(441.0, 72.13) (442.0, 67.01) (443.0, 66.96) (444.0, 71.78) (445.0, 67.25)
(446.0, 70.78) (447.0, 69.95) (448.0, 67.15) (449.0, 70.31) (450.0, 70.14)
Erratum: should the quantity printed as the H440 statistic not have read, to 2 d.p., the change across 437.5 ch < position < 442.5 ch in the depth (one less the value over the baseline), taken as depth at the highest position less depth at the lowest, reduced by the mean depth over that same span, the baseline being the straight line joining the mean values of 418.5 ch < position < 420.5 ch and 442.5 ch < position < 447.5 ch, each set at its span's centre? 0.11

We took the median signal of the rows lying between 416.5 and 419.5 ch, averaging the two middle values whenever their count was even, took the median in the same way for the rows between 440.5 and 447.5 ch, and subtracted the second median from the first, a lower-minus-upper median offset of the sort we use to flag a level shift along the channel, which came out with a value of -9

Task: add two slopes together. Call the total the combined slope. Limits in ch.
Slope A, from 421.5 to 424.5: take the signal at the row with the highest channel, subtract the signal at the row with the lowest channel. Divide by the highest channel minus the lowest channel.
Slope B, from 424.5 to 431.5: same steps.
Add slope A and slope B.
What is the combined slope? 2.6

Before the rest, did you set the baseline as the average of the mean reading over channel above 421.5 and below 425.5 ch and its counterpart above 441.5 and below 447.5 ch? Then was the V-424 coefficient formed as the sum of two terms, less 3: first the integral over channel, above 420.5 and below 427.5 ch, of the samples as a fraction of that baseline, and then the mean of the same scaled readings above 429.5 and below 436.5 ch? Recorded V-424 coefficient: 4.7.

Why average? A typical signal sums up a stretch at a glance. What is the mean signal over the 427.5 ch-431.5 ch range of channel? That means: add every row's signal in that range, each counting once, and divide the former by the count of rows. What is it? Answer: 68.8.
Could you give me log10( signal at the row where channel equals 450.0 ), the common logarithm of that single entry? 1.85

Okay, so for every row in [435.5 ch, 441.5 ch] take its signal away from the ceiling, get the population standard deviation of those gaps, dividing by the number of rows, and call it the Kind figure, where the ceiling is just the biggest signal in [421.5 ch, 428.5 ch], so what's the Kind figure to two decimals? 1.85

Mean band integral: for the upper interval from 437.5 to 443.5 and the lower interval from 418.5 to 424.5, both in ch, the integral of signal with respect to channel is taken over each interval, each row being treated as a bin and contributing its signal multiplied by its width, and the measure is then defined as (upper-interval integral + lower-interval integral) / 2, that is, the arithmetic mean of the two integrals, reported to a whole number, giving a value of 395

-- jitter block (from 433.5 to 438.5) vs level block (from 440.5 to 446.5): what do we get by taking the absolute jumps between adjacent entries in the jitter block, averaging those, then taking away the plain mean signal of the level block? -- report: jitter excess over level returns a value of -67.5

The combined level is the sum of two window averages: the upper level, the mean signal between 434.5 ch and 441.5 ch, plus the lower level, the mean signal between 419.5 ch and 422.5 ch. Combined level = 132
